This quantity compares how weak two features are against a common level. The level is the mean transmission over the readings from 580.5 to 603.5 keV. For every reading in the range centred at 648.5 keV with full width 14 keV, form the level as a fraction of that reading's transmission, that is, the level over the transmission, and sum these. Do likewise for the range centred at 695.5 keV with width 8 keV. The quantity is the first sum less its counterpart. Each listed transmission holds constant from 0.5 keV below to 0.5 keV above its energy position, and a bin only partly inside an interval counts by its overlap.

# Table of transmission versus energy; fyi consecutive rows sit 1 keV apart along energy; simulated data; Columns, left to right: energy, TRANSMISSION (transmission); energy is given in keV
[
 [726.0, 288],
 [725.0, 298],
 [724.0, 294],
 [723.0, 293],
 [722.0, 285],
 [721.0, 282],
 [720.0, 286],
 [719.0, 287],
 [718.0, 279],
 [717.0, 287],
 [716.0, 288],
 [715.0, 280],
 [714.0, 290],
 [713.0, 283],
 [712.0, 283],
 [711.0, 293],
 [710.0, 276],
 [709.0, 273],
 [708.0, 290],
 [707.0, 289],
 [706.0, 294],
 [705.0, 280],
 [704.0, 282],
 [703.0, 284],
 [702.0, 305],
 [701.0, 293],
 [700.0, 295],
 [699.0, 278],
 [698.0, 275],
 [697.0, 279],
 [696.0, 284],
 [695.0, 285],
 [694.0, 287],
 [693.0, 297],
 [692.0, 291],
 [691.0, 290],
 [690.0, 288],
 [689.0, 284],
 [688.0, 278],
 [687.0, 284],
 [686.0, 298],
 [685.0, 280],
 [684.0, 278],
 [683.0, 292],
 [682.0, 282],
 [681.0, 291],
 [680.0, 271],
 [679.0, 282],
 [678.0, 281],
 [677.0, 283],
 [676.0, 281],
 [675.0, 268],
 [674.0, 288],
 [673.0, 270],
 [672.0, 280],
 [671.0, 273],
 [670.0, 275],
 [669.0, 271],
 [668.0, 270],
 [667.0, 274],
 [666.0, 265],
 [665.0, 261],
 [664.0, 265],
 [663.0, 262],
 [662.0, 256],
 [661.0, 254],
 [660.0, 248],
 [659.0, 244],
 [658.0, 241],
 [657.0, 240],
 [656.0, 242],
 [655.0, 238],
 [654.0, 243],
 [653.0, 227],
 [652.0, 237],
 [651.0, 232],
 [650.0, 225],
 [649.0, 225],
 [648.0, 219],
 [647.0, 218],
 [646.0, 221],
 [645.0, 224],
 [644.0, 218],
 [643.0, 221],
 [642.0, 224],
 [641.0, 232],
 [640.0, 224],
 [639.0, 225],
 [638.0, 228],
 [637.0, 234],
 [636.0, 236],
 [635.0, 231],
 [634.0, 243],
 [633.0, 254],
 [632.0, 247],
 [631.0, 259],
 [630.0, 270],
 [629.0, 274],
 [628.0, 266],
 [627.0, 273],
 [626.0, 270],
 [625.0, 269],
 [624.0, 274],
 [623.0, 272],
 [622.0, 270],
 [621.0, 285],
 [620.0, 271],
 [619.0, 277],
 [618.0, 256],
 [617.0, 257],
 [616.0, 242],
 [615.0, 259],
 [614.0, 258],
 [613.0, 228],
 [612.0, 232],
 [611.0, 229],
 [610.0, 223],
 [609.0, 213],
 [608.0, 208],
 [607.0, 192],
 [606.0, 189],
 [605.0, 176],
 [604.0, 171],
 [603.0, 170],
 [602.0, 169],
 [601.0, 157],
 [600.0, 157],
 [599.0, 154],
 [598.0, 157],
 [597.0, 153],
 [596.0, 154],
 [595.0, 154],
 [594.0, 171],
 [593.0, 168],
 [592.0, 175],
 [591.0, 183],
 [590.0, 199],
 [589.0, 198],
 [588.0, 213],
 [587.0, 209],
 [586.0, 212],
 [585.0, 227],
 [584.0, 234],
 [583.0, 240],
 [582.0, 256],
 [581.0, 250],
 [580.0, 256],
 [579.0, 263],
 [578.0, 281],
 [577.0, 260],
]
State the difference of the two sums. 6.4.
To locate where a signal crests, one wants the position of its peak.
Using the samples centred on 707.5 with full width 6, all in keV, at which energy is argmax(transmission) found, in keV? 706.0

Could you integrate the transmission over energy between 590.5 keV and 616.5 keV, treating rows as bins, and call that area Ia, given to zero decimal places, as 4942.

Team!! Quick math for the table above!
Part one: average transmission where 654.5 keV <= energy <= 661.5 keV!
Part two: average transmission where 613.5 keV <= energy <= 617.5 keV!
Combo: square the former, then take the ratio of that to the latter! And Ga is 234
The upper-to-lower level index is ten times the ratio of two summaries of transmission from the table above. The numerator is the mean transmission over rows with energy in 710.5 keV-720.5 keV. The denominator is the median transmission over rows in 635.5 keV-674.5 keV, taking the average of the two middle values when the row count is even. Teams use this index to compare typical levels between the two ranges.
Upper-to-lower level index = 12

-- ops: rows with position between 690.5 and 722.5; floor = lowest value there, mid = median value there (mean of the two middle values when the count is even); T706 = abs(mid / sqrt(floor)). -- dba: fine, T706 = 17.3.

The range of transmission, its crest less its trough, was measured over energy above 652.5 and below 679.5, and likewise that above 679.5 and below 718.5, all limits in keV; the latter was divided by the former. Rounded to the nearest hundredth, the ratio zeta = 0.56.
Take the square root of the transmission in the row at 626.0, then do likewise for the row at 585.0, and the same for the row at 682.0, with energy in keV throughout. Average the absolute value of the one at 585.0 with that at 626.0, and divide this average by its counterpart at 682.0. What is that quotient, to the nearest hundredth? 0.94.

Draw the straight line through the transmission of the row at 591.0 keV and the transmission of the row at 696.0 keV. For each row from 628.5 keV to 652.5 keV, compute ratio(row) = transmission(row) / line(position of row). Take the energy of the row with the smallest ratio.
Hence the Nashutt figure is 647.0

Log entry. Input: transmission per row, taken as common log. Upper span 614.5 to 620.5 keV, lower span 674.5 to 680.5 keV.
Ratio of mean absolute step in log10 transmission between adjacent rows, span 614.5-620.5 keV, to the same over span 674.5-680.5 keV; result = 2.2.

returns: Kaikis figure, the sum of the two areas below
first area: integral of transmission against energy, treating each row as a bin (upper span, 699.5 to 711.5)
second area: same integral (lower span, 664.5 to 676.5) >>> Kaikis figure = 6730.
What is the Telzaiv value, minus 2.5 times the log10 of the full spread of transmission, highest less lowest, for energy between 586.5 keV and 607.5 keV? -4.4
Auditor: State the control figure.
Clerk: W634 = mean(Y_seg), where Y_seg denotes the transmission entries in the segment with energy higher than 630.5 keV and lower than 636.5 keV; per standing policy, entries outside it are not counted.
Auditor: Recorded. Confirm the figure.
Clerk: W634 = 245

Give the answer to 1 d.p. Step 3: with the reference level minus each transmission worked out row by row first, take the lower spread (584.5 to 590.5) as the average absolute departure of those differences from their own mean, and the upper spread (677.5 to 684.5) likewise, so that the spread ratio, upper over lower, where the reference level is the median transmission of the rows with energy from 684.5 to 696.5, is 0.7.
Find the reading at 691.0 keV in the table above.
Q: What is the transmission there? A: 290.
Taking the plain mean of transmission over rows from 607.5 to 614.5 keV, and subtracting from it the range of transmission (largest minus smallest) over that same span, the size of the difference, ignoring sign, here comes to 177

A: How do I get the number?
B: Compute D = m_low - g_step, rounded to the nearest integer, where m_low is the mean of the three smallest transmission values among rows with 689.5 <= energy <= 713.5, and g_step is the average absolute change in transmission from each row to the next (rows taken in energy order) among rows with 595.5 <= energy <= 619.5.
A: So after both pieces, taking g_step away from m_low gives 267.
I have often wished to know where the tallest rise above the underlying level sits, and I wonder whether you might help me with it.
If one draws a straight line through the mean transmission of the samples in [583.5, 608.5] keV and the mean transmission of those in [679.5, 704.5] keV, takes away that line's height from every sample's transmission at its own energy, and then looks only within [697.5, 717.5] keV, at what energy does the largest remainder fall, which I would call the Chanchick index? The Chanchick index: 702.0 keV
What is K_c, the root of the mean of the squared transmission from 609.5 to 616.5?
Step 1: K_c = 239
